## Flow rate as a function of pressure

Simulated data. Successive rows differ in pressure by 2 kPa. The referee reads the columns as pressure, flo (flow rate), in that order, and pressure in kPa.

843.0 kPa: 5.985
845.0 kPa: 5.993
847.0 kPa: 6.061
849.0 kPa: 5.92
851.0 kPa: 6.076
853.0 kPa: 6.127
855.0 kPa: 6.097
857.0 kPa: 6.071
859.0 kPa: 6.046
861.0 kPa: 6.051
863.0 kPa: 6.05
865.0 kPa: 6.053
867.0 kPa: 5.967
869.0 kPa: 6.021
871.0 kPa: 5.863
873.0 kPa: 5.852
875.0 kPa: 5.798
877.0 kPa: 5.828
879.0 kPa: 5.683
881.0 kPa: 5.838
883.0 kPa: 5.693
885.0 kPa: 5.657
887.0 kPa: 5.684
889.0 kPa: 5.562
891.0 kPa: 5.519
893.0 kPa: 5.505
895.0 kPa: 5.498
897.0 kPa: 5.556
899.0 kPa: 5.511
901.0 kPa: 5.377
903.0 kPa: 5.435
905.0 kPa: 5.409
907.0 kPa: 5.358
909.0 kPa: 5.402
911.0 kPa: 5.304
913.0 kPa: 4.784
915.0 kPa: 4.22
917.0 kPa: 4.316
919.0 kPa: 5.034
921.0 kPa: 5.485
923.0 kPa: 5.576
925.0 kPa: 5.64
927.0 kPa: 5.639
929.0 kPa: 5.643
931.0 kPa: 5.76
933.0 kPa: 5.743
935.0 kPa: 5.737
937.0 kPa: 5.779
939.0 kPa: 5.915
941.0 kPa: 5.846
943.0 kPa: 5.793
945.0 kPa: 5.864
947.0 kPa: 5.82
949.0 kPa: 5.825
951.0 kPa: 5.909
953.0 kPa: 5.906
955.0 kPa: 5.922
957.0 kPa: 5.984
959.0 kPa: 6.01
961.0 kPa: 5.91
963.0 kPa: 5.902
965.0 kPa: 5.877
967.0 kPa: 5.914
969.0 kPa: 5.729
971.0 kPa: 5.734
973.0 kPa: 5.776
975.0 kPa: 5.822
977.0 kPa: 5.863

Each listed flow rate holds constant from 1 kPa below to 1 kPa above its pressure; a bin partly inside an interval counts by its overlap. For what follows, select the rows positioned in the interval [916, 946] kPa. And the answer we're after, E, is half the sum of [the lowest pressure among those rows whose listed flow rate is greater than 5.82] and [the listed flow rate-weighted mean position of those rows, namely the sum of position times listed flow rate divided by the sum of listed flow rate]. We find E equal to 935.2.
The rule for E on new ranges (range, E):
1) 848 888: 858.4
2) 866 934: 883.2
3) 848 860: 851.5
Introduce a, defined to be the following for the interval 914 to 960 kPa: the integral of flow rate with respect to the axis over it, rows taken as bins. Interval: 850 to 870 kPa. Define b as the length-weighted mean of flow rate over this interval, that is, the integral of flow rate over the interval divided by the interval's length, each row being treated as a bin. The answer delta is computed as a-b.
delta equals 253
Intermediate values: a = 259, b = 6.06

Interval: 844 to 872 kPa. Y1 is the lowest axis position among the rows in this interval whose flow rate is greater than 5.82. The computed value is 845.0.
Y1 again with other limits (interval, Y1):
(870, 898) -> 871.0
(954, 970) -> 955.0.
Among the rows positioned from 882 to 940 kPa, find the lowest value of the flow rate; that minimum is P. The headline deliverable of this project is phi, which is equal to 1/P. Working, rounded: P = 4.22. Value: 0.237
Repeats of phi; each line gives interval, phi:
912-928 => 0.237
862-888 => 0.177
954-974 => 0.175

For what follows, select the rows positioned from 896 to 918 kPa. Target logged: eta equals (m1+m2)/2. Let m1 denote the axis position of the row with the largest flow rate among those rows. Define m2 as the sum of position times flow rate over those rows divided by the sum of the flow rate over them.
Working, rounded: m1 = 897.0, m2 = 906.5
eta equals 901.8 kPa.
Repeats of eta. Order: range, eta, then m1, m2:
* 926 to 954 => 939.6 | 939.0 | 940.1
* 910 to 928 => 922.2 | 925.0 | 919.3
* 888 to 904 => 892.5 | 889.0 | 896.0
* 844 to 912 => 865.1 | 853.0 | 877.1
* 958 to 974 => 962.5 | 959.0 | 965.9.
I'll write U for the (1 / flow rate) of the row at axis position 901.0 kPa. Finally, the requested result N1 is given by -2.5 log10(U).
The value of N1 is 1.83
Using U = 0.186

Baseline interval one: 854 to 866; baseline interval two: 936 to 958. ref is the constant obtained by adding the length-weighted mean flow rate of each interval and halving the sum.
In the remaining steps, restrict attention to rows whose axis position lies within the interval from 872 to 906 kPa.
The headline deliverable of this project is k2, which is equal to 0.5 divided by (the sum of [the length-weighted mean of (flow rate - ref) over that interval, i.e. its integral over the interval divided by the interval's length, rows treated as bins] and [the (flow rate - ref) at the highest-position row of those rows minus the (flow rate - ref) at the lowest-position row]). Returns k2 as -1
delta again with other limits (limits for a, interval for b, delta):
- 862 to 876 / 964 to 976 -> 77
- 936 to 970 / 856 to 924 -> 194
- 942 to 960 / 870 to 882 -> 100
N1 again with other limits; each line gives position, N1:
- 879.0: 1.89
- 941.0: 1.92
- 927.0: 1.88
